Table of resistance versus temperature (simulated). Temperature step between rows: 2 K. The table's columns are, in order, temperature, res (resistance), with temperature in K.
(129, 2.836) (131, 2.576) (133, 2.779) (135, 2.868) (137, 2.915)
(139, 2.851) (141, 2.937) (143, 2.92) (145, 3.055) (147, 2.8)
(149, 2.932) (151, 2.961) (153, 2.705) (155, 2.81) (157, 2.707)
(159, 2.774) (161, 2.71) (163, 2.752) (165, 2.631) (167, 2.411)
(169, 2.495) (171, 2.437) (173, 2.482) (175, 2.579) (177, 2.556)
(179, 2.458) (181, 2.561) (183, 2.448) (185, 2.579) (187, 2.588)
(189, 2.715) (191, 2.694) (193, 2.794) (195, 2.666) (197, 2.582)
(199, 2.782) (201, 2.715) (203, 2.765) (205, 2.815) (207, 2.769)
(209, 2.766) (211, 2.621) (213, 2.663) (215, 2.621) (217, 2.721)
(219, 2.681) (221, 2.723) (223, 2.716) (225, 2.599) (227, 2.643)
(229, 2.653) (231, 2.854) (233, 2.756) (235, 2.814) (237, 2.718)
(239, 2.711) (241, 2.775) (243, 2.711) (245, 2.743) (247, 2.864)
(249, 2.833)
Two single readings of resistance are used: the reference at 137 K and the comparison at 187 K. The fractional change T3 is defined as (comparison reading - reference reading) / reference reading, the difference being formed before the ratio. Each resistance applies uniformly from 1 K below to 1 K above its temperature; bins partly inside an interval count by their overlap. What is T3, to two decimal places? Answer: -0.11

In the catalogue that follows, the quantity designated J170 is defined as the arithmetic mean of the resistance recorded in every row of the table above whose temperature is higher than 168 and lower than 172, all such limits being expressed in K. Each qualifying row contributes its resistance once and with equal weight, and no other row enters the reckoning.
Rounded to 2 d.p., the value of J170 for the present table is 2.47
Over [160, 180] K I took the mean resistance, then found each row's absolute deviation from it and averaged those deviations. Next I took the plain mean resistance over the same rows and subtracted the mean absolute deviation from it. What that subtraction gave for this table 2.46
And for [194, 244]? 2.66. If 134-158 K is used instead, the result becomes 2.79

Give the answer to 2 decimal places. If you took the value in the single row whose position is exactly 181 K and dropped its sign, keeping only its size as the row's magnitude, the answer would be 2.56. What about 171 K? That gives 2.44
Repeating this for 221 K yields 2.72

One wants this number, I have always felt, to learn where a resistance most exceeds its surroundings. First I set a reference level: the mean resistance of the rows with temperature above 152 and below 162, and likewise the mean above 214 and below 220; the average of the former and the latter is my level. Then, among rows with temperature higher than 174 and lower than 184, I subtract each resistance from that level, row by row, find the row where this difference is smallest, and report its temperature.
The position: 175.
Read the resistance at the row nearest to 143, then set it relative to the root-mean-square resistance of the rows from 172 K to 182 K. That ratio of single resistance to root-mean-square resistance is 1.16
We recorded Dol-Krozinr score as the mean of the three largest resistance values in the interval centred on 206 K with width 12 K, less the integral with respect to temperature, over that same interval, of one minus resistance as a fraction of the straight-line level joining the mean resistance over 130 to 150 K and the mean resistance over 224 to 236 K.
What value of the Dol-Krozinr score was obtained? 2.7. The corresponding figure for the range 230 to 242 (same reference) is 3.1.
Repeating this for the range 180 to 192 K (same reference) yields 1.8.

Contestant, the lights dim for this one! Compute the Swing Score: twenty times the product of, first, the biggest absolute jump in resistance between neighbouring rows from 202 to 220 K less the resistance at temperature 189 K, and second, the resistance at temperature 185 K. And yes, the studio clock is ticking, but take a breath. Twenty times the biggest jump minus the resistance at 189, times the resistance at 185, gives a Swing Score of -133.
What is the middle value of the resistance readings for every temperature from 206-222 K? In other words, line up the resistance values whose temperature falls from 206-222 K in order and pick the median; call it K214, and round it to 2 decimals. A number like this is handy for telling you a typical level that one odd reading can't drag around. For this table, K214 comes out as 2.70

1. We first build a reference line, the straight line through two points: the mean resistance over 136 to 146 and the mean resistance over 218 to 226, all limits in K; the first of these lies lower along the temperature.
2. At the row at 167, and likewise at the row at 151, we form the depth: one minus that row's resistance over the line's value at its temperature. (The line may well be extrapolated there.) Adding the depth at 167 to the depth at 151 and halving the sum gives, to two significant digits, 0.068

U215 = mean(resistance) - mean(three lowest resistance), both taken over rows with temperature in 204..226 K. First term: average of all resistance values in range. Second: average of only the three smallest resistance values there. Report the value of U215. 0.086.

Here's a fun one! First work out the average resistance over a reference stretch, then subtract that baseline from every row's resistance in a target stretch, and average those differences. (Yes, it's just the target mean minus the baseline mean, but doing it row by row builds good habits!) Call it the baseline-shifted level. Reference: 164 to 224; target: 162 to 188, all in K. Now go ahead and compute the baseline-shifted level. -0.098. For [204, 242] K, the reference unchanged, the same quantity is 0.082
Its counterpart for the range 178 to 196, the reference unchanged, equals -0.023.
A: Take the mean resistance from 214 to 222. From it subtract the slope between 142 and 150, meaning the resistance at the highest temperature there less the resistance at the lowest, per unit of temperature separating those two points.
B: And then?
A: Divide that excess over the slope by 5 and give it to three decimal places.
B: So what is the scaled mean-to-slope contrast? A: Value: 0.537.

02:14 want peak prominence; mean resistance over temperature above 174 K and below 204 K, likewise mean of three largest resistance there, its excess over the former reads 0.15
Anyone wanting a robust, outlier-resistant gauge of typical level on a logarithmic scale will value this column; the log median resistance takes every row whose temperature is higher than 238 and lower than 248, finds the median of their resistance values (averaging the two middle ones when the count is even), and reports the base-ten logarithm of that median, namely 0.438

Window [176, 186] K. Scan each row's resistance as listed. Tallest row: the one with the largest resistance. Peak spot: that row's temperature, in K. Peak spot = 185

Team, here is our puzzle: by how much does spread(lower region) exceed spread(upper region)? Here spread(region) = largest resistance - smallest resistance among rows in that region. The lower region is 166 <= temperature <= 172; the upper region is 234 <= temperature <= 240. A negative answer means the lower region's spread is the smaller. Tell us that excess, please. -0.02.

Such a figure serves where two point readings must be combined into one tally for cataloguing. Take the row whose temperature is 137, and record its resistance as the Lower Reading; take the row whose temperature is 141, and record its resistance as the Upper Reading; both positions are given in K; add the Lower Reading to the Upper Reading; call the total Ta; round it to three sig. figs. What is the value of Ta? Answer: 5.85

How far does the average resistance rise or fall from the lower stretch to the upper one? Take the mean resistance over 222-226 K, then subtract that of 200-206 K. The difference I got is -0.11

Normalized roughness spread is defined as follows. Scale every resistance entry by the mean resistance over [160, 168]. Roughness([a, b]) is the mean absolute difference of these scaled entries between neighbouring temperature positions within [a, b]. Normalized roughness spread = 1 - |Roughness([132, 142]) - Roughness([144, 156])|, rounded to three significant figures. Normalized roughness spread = 0.968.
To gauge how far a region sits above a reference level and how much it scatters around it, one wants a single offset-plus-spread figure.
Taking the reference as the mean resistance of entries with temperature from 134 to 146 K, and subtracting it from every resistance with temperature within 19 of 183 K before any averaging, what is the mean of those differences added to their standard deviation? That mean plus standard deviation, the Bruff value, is -0.22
